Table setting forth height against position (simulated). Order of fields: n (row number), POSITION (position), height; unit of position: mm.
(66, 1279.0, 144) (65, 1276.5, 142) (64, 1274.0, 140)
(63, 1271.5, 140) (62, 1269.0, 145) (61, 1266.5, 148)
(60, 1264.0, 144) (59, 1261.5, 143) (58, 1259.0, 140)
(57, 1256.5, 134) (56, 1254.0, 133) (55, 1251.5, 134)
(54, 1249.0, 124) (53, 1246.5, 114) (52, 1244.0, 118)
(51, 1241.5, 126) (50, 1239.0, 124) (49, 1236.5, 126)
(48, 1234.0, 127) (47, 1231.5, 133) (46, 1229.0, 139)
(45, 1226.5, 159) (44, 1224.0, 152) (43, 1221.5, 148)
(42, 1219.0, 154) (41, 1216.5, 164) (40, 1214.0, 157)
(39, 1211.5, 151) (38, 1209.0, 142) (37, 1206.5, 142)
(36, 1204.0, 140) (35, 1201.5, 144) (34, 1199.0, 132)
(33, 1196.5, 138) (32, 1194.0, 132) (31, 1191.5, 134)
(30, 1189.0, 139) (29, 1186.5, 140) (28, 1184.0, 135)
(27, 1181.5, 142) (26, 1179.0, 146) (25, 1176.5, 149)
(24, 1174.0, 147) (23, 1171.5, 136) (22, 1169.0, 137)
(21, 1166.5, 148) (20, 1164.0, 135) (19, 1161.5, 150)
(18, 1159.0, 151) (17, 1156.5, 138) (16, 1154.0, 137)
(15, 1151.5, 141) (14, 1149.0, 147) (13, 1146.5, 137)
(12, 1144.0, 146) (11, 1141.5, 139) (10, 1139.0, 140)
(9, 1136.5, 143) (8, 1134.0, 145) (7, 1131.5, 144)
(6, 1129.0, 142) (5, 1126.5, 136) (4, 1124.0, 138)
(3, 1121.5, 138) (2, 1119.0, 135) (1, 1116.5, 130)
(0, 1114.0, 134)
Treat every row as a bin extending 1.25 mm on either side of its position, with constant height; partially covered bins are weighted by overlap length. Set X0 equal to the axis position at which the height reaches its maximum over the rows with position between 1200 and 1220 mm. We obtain 1216.5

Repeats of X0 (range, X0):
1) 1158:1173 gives 1159.0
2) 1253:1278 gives 1266.5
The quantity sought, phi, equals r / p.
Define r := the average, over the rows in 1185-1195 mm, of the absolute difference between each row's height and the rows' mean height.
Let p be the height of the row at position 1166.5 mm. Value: 0.022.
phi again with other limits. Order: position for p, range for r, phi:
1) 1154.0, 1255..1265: 0.024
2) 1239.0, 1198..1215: 0.046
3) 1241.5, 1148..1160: 0.039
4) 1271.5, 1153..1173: 0.044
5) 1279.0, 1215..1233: 0.059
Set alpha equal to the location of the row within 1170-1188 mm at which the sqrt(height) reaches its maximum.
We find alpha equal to 1176.5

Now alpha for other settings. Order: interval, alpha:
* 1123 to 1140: 1134.0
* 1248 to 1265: 1264.0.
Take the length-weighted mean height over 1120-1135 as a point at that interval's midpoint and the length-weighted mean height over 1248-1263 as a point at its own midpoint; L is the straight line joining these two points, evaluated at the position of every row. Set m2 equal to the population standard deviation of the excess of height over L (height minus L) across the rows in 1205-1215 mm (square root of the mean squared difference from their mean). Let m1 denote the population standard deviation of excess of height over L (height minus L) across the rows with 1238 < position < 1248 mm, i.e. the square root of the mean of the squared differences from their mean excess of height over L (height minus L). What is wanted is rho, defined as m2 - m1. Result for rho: 1.8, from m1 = 4.7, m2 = 6.5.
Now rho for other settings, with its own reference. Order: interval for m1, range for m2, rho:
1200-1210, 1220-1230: 5.8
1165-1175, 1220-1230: 1.7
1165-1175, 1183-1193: -3.0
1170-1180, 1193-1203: -0.1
